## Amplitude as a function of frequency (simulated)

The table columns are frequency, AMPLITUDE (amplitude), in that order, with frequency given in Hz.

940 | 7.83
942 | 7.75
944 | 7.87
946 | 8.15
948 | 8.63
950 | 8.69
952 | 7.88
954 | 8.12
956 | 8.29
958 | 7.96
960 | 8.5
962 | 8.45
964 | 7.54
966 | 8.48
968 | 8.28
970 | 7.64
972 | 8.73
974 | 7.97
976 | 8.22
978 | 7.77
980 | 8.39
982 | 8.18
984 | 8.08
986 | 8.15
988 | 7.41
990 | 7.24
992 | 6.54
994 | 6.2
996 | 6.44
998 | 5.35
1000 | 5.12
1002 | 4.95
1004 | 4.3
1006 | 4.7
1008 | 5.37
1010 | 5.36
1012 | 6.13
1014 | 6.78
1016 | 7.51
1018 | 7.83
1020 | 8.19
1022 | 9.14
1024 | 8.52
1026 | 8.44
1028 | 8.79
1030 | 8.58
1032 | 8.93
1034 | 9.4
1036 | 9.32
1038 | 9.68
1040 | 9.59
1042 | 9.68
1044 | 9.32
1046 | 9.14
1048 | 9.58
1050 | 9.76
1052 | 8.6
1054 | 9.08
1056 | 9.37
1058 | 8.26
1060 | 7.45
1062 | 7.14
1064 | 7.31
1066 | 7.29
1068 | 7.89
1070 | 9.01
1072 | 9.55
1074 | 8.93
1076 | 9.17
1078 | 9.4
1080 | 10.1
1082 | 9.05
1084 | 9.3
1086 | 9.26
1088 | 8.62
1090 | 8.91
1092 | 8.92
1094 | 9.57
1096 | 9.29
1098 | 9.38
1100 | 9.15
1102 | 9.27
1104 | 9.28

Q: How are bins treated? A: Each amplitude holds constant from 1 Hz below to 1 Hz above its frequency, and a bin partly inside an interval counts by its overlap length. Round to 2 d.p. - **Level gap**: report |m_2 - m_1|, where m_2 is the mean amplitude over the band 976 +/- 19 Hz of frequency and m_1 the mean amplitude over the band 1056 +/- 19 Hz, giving 0.89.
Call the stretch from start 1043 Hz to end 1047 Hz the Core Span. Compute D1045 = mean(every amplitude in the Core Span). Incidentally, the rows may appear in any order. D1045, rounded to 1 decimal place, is 9.2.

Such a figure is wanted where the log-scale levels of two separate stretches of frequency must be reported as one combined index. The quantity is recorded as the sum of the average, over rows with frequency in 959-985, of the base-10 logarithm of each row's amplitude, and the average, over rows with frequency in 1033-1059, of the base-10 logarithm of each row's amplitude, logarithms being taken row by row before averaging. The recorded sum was 1.88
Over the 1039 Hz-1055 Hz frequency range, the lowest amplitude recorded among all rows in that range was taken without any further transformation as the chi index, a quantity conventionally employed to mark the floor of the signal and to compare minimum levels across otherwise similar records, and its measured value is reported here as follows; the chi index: 8.6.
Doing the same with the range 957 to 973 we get 7.54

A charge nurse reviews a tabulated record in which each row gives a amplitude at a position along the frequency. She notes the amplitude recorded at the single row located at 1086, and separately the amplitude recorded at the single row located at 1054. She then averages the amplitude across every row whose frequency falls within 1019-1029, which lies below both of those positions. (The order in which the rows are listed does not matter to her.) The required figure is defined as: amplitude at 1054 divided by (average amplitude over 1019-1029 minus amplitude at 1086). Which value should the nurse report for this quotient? -14.1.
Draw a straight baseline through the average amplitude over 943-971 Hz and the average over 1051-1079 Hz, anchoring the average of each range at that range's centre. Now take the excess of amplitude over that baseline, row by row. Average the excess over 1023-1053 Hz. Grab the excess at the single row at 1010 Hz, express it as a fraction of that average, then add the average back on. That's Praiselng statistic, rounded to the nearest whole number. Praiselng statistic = -3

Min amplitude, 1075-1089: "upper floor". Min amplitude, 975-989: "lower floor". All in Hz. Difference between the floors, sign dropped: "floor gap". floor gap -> 1.21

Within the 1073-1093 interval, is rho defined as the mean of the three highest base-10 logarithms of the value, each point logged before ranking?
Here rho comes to 0.98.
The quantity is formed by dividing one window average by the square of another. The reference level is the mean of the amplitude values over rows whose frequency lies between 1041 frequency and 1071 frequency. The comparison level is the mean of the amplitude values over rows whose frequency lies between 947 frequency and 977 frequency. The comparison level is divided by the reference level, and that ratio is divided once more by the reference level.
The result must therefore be 0.111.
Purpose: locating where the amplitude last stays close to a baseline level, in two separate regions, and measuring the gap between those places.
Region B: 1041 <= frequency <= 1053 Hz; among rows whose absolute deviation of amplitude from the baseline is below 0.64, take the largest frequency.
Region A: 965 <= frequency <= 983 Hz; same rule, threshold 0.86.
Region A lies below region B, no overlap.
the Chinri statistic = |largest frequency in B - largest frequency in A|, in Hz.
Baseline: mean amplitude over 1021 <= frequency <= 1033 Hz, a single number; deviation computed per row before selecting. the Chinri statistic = 70 Hz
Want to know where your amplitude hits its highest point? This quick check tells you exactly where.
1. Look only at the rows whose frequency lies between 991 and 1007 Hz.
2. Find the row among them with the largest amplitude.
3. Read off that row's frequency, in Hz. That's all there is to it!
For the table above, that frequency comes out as 992 Hz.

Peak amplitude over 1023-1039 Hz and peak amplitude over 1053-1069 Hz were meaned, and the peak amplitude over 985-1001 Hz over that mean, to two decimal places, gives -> 0.86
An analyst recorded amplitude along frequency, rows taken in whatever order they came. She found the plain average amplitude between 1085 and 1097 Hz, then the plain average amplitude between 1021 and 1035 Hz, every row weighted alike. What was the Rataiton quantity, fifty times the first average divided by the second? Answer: 52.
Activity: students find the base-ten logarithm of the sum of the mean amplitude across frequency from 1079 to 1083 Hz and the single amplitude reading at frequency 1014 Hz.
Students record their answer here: 1.21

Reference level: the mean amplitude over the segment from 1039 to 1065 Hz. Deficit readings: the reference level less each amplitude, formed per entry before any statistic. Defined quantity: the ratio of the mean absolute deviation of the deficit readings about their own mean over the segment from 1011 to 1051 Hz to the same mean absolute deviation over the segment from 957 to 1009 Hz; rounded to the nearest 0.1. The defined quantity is 0.7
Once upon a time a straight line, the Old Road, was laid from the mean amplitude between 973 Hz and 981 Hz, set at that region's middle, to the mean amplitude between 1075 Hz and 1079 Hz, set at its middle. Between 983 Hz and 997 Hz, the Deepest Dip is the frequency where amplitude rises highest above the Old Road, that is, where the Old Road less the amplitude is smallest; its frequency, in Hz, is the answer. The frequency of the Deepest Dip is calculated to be 986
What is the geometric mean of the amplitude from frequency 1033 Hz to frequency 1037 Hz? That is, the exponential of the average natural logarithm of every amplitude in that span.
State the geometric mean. 9.36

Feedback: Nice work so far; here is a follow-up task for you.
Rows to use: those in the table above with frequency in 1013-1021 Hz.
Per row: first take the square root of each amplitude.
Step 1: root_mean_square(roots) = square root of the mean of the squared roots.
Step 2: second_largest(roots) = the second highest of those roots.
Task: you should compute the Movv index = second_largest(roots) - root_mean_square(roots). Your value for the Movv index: 0.045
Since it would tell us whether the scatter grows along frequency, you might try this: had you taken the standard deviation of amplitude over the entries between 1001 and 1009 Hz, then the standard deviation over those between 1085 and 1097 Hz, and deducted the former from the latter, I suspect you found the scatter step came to -0.1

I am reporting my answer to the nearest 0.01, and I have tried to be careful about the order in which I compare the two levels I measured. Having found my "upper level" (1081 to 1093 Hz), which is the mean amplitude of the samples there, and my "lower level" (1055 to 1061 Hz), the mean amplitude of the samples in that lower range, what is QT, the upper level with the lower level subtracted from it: 0.65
